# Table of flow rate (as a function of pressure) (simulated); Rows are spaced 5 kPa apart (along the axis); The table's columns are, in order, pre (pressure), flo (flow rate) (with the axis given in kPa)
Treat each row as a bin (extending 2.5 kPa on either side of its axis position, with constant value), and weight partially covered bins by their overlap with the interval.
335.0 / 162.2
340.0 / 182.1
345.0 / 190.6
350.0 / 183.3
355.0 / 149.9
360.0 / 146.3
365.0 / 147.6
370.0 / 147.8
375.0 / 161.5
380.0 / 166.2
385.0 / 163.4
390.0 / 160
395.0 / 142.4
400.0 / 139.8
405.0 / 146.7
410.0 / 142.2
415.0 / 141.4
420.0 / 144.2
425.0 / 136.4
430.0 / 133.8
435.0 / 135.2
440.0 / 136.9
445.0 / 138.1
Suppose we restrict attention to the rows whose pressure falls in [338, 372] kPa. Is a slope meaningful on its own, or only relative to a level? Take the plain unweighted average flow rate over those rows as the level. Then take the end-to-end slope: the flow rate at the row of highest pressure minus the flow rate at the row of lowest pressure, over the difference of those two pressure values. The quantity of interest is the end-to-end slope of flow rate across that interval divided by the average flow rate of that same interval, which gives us -0.0070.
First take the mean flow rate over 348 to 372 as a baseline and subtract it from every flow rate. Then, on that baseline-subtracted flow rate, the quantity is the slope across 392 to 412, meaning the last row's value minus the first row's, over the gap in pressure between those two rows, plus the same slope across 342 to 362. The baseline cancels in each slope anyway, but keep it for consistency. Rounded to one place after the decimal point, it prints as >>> -3.0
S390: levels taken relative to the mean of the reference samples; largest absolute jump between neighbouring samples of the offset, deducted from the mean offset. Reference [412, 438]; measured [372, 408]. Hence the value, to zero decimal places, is -2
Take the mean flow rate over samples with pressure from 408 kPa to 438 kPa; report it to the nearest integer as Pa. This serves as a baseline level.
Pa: 139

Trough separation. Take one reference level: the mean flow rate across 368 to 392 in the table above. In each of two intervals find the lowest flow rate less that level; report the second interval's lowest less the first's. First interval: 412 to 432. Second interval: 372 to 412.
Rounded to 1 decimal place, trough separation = 6.0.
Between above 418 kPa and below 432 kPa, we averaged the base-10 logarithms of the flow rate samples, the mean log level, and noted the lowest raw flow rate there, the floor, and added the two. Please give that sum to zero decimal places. 136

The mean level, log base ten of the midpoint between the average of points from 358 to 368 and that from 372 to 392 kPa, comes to 2.19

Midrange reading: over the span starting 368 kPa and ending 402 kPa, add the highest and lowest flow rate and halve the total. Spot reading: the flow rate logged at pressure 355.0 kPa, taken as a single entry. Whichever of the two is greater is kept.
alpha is 153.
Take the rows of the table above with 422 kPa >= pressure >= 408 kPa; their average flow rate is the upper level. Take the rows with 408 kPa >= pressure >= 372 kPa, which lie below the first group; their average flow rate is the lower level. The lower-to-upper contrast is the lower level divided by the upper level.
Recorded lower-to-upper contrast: 1.08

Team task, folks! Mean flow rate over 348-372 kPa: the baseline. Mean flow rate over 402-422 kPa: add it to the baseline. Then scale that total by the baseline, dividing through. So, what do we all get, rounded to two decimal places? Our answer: 1.93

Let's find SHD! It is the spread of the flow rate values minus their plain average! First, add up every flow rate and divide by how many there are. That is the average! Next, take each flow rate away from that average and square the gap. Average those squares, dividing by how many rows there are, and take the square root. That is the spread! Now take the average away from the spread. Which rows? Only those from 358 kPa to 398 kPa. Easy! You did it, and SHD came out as -146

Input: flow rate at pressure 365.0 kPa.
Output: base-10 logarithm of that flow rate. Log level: 2.17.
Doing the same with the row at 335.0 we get 2.21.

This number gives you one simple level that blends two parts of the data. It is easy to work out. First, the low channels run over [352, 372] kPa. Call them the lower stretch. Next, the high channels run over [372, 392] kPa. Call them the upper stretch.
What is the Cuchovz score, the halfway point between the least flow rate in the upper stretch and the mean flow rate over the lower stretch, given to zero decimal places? 154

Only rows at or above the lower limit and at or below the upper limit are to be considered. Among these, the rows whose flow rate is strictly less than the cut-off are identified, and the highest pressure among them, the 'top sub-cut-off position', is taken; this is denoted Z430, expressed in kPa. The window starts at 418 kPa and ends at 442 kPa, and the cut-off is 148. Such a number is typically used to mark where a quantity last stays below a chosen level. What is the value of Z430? 440.0 kPa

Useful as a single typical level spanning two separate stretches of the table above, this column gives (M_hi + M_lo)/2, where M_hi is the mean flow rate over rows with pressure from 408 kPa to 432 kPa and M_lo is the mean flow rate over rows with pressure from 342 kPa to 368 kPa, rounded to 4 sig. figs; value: 151.6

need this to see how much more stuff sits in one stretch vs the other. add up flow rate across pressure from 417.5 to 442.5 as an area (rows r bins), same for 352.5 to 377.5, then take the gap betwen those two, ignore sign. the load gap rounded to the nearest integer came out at 333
